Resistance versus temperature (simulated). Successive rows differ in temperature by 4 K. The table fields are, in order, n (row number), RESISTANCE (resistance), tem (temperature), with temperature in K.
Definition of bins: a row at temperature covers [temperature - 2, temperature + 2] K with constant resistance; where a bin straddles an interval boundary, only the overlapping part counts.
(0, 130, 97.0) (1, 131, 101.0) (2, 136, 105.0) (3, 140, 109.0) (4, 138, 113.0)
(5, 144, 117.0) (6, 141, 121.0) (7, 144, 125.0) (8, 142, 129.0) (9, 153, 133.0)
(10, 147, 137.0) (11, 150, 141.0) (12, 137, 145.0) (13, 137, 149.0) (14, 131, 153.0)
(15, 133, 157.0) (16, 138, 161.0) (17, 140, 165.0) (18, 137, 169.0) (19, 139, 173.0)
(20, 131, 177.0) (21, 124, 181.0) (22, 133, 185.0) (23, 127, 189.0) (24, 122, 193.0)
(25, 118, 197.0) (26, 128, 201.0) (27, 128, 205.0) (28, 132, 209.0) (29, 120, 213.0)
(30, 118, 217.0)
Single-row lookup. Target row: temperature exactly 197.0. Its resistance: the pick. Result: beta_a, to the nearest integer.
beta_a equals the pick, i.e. 118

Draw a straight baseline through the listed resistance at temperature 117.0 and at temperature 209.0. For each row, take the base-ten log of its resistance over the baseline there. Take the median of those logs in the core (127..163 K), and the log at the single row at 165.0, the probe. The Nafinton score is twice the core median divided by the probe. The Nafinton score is -0.4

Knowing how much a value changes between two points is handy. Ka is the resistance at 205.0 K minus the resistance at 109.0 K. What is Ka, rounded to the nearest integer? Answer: -12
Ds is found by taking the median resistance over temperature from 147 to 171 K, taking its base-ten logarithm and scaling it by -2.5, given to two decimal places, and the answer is -5.34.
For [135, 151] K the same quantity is -5.38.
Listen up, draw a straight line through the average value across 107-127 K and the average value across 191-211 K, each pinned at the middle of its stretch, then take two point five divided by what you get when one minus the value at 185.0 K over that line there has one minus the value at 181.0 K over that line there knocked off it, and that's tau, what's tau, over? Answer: -33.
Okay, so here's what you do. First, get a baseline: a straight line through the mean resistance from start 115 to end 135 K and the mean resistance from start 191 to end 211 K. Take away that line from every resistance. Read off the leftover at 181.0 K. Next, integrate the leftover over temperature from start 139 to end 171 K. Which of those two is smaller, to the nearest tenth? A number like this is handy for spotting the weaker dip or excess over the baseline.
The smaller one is -6.7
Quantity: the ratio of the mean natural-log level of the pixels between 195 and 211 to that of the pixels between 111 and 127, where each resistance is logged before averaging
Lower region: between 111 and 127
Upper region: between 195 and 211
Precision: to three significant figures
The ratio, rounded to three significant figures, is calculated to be 0.977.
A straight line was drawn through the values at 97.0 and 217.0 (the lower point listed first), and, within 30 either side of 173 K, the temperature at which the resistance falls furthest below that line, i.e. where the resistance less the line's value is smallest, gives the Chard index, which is 197.0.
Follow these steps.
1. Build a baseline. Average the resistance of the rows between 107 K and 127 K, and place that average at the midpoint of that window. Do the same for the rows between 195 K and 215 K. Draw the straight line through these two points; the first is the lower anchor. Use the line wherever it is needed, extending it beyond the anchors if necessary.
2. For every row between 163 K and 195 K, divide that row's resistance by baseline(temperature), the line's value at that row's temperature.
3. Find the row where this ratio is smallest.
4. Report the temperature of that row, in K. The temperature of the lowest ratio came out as 181.0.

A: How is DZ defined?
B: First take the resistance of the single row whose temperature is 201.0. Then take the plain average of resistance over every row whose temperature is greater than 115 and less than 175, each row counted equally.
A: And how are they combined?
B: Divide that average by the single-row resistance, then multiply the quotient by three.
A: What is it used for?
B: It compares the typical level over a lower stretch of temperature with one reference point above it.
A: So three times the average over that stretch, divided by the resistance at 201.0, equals 3.3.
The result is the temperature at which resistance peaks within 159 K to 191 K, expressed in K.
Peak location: 165.0 K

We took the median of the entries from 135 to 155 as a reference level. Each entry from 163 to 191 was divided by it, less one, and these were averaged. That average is -0.029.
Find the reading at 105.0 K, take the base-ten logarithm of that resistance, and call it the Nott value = 2.13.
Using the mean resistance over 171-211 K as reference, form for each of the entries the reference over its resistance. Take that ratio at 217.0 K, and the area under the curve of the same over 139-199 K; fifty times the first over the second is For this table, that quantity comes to 0.94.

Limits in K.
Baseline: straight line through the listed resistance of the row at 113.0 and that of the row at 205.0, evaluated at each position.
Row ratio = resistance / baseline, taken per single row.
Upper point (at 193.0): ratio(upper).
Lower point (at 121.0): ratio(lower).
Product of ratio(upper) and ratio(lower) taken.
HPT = 0.97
